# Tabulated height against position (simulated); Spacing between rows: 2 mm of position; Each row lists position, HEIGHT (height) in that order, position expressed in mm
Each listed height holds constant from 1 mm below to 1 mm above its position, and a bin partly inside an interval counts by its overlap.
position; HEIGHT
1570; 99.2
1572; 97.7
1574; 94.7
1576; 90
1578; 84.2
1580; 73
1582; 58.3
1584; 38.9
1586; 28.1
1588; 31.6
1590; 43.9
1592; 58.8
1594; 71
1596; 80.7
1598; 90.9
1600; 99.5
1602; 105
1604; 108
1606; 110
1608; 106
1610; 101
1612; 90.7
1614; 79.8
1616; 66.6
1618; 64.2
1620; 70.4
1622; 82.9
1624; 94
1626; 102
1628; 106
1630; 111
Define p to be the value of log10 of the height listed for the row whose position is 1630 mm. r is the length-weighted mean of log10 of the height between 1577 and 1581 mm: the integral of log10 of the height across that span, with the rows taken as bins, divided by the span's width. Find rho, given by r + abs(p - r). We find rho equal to 2.05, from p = 2.05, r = 1.89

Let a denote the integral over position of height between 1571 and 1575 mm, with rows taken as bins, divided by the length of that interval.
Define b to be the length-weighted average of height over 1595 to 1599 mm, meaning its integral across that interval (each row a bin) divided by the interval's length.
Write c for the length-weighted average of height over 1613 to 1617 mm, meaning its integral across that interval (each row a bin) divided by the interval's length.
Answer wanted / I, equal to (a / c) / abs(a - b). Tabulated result 0.126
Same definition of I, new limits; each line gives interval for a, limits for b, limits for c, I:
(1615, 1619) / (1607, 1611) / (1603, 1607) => 0.016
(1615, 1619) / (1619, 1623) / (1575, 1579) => 0.067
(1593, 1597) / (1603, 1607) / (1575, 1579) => 0.026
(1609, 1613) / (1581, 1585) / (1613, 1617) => 0.028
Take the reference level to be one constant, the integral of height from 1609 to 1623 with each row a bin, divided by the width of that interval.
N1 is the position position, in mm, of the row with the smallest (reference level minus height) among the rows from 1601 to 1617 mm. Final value 1606 mm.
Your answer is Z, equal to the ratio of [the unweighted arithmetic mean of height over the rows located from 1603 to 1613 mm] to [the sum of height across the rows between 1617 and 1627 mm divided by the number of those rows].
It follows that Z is 1.25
